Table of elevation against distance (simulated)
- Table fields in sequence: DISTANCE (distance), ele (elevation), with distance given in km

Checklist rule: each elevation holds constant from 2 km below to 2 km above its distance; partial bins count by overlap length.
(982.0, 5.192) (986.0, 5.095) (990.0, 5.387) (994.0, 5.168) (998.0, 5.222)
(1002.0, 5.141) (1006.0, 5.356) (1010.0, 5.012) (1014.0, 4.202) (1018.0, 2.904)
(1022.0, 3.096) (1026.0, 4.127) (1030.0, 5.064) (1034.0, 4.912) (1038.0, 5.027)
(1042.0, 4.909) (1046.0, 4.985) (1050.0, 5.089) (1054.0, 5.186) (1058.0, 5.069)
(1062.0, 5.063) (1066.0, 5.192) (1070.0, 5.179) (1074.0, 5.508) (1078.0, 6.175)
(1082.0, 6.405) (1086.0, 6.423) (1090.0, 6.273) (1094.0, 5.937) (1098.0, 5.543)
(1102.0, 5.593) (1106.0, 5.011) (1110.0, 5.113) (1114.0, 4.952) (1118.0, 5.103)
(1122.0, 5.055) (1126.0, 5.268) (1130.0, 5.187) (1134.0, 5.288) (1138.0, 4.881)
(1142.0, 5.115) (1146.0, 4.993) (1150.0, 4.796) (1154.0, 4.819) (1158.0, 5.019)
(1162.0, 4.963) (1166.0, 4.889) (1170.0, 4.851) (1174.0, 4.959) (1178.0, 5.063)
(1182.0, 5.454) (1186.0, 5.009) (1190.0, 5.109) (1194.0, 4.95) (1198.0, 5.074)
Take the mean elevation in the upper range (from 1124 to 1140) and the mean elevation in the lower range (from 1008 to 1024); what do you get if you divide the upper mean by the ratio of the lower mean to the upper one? 7.0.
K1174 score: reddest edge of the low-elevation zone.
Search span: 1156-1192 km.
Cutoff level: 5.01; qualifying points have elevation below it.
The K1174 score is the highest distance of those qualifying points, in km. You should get 1186.0 km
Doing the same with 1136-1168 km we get 1166.0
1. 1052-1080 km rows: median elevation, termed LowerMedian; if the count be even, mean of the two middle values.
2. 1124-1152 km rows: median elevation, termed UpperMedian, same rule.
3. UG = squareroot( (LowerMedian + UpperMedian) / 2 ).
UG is 2.27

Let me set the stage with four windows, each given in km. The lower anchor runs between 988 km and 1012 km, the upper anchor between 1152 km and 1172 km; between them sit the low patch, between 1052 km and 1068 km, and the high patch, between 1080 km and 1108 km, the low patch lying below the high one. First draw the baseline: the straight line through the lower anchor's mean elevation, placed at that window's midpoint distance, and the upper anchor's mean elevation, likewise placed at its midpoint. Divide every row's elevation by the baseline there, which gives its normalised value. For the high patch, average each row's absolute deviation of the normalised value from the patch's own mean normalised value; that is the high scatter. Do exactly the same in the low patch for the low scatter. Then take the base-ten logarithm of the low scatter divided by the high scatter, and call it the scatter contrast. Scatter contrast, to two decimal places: -0.83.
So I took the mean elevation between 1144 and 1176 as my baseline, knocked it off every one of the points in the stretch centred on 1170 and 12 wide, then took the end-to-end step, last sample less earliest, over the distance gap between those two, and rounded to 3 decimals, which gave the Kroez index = 0.009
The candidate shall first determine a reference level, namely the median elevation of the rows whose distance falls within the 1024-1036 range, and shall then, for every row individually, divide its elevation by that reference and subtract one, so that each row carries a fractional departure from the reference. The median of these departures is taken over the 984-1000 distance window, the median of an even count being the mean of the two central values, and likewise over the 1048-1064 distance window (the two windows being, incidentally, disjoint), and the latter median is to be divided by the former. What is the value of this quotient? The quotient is 0.59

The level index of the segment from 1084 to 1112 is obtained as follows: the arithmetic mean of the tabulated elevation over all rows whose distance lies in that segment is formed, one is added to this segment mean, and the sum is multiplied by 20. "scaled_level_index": 134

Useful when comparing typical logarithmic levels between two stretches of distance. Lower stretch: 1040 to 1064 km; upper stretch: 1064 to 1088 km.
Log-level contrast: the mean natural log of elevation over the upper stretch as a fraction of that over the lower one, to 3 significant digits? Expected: 1.08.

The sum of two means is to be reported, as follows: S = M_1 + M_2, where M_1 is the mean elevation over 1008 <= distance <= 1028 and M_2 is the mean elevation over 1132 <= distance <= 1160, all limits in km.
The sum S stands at 8.86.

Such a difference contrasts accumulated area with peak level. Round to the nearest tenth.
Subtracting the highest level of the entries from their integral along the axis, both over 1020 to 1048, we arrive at 123.4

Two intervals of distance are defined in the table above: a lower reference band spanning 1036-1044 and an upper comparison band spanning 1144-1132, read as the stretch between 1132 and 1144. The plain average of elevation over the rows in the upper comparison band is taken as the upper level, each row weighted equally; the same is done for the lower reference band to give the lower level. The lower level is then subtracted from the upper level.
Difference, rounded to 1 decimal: 0.1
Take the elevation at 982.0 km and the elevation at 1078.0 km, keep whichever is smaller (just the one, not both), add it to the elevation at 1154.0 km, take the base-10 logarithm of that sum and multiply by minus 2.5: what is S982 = -2.50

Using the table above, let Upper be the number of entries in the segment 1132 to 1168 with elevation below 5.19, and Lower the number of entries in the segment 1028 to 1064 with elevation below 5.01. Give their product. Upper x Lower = 24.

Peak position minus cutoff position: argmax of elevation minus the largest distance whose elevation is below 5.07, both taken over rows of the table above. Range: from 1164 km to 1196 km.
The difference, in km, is -12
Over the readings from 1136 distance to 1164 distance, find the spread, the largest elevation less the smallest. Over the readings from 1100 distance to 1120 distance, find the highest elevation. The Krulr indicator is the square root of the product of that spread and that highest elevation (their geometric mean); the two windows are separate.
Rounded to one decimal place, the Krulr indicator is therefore 1.3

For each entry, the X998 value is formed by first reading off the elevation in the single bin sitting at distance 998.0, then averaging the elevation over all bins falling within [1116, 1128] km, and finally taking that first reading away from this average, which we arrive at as -0.1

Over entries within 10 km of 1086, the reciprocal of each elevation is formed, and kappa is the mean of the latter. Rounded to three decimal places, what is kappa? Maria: 0.160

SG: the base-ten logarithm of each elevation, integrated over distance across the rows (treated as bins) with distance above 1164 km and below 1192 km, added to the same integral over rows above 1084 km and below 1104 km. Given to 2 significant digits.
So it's 35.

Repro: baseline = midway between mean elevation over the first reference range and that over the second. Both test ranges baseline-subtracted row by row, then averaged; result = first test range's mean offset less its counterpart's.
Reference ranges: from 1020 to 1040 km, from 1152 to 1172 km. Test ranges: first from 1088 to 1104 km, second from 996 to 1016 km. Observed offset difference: 0.85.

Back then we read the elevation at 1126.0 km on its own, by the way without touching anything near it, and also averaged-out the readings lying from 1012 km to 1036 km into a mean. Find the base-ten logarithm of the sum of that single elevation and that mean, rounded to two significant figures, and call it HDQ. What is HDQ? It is 0.97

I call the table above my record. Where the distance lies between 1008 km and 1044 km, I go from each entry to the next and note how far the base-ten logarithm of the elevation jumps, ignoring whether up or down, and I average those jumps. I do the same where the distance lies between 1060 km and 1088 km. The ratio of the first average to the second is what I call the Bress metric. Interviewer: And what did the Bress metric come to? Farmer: 3.64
